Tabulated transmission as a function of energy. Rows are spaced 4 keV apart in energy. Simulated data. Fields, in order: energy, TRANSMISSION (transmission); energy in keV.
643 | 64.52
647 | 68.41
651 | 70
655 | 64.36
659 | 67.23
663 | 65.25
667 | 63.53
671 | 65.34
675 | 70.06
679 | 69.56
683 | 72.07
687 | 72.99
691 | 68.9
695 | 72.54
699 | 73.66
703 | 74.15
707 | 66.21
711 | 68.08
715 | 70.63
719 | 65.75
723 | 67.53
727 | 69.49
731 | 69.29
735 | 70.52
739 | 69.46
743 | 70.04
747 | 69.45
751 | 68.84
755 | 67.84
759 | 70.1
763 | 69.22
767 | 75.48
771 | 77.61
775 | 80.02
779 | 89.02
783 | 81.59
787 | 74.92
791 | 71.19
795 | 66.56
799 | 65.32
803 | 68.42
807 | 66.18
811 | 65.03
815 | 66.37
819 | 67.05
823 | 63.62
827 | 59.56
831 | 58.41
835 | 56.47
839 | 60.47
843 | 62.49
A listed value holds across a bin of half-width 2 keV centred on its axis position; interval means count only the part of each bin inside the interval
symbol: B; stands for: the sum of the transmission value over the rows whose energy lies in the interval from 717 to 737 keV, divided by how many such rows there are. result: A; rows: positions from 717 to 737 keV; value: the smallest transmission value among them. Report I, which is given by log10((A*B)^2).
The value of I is 7.31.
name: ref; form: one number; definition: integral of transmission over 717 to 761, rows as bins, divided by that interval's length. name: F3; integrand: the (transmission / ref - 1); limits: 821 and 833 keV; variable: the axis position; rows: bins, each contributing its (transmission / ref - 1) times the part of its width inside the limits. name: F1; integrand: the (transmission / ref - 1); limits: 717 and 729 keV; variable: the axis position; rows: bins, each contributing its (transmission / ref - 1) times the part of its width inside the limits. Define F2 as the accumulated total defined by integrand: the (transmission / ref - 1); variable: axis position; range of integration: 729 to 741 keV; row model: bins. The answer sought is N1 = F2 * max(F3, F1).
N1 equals -0.03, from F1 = -0.2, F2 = 0.14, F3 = -1.46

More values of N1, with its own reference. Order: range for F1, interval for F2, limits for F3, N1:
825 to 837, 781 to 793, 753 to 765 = 0.02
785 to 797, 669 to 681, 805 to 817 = -0.04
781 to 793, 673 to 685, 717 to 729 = 0.34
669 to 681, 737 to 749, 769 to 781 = 0.29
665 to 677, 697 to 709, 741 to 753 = 0.04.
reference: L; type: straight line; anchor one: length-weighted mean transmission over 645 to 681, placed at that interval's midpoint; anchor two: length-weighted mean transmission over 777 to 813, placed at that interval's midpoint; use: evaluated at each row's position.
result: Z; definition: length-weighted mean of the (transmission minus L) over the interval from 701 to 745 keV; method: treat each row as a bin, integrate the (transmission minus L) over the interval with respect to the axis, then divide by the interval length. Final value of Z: -0.1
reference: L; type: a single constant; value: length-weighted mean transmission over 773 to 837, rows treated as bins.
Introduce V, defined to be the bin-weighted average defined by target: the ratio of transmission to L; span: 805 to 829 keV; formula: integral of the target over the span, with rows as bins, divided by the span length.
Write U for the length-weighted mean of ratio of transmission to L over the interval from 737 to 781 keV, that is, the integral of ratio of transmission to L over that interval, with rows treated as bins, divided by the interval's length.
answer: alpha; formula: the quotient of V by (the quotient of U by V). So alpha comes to 0.828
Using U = 1.07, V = 0.94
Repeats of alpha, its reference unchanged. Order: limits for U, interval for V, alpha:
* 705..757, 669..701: 1.057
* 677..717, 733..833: 1.008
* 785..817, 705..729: 0.988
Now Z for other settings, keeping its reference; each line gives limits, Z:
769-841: -3.6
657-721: 1.1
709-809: 0.6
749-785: 4.5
